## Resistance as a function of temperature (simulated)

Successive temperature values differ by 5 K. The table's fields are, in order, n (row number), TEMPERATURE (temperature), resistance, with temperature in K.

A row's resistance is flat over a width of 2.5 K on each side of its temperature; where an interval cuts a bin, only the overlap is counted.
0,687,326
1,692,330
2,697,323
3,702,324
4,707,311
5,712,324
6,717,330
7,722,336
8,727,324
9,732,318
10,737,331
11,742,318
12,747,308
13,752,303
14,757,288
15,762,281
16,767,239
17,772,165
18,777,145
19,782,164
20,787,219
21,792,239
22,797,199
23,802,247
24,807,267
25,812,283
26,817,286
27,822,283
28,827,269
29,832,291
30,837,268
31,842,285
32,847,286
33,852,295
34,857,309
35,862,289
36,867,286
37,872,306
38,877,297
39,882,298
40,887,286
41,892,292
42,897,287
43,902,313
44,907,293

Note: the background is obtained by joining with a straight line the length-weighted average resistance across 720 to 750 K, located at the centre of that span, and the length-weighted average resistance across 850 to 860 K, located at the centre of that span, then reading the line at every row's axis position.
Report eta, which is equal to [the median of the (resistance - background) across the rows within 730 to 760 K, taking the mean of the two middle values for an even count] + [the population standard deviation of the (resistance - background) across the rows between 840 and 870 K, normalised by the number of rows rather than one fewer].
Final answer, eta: 1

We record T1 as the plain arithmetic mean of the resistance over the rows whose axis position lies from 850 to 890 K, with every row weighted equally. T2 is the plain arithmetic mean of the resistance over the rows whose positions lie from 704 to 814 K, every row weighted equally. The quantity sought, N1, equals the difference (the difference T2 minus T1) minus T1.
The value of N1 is -322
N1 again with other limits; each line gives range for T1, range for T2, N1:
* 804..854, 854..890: -267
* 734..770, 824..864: -304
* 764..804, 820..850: -124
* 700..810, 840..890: -250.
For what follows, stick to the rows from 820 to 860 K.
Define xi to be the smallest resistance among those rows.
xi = 268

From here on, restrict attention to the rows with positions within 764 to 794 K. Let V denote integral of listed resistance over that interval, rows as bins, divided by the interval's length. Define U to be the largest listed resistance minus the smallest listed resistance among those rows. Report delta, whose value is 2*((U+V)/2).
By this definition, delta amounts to 290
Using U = 94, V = 196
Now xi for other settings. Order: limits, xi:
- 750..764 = 281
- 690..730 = 311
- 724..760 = 288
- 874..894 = 286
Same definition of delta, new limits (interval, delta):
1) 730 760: 353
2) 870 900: 314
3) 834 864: 330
